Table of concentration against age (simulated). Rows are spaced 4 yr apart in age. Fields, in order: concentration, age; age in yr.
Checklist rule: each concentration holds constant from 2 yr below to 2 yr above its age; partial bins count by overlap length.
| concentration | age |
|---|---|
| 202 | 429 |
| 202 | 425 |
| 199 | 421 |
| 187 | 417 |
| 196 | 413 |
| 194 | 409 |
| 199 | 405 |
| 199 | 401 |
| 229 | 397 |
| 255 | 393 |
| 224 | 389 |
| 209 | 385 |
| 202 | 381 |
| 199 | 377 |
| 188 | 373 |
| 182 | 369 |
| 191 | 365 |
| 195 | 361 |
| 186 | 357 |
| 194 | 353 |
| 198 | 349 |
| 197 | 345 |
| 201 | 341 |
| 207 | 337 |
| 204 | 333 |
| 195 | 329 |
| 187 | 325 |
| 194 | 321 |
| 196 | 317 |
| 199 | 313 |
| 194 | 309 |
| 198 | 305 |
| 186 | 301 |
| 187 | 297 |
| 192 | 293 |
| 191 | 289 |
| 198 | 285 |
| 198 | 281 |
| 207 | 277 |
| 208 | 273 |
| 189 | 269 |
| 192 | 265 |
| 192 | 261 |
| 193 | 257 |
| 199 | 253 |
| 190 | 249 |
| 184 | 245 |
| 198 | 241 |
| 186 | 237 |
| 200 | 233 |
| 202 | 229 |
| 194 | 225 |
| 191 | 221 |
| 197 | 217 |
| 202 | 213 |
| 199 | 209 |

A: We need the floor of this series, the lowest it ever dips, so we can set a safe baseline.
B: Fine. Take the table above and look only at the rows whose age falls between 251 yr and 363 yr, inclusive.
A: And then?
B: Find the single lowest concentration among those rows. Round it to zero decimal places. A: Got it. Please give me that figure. 186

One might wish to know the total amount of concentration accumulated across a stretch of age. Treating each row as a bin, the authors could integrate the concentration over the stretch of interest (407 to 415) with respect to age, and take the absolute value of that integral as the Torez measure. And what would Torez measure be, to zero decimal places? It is 1560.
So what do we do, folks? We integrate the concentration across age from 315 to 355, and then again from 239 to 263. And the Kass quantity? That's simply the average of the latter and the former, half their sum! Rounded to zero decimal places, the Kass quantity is 6258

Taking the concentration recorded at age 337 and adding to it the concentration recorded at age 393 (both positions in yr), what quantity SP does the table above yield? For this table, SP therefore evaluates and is 462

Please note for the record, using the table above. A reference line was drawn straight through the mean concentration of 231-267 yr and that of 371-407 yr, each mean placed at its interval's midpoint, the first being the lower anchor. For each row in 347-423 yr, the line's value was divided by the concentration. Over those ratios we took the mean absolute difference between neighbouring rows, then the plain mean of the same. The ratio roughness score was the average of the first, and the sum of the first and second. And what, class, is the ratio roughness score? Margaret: 0.578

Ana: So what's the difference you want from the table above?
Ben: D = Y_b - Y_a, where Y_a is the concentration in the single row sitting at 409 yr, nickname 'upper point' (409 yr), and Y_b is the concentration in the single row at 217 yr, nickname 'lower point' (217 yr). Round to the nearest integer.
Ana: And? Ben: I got 3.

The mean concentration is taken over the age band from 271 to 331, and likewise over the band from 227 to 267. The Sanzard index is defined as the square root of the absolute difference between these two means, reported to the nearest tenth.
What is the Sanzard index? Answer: 1.3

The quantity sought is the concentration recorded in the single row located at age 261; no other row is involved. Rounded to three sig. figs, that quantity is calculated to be 192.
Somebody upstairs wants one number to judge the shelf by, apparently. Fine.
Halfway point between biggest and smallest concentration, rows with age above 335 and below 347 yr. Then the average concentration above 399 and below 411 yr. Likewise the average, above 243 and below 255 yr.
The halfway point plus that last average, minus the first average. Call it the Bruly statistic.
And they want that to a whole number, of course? 196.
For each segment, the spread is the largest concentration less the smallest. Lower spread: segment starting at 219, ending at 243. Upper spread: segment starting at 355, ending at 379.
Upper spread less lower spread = 1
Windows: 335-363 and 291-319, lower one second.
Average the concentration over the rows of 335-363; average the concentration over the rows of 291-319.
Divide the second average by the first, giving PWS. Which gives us 0.98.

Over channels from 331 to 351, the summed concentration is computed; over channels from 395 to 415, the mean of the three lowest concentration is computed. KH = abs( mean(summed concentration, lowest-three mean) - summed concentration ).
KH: 405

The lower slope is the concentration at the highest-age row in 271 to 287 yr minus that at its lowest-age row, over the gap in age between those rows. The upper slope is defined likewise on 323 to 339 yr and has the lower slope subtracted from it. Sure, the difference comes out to 2.5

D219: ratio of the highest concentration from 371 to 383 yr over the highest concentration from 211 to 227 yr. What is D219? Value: 1.000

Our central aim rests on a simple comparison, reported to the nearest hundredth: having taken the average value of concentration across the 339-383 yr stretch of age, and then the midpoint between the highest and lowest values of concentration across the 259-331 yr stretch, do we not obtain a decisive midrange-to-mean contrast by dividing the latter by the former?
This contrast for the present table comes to 1.02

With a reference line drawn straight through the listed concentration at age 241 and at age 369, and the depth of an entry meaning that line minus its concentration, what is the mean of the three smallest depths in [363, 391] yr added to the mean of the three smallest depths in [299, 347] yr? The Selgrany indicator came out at -50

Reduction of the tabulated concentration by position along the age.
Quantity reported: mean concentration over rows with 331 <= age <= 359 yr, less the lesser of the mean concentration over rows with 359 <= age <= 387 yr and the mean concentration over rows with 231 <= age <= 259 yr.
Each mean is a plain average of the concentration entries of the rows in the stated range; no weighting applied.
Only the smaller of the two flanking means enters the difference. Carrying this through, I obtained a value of 5.3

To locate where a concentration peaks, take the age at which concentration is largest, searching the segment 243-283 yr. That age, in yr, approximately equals 273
